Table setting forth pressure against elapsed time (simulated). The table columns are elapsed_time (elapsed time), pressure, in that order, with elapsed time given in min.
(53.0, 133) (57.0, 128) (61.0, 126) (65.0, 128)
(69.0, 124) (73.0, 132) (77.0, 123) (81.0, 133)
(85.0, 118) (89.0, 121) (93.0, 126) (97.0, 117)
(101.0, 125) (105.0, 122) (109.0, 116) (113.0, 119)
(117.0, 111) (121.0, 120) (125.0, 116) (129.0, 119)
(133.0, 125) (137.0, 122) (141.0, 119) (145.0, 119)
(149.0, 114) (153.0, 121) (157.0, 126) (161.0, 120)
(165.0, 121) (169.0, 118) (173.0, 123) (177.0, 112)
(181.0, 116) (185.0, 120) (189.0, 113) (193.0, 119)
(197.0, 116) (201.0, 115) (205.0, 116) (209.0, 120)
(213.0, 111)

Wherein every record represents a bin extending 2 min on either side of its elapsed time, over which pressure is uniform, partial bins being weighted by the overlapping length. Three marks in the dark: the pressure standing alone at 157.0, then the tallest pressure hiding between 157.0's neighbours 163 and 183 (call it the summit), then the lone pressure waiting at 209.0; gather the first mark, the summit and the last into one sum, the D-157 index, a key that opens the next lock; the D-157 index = 369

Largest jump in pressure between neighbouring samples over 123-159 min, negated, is -7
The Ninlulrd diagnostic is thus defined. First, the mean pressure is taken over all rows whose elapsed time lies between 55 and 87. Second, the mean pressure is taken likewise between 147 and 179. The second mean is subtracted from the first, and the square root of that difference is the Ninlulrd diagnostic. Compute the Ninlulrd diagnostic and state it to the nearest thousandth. 2.669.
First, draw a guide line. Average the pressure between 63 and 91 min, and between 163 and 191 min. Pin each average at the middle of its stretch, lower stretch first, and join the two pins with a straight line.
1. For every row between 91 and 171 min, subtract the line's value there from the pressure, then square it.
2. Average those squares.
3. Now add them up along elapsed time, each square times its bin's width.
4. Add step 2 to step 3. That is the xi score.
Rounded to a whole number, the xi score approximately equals 1622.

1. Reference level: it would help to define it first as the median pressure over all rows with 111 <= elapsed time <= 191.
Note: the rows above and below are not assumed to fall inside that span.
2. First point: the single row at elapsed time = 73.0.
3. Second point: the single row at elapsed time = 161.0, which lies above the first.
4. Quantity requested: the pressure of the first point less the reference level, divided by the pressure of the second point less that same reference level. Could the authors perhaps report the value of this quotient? 13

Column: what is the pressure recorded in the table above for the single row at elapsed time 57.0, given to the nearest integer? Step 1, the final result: 128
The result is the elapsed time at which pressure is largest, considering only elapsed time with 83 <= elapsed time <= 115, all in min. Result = 93.0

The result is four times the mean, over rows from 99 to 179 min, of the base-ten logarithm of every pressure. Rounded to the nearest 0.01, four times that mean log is 8.31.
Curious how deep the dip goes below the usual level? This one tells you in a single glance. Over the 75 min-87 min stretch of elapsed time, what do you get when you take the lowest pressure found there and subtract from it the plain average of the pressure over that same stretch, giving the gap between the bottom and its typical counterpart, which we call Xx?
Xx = -6.7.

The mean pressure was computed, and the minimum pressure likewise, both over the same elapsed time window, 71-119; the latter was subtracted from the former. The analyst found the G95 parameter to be 11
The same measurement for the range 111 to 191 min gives 8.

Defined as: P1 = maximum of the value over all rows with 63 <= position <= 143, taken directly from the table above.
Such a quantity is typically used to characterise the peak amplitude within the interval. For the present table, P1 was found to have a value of 133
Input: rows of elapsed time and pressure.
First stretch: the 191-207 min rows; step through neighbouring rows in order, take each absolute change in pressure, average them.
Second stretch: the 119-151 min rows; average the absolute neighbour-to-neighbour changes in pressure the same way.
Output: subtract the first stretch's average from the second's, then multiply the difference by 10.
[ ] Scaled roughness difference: 18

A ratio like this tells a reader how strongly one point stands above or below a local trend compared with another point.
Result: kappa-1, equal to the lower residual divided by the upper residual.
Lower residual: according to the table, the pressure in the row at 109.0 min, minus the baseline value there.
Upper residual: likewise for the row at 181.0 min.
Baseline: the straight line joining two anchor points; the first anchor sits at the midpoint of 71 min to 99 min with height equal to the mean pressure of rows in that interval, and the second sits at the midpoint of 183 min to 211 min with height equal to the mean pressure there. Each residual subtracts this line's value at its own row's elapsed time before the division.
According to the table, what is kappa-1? 3.3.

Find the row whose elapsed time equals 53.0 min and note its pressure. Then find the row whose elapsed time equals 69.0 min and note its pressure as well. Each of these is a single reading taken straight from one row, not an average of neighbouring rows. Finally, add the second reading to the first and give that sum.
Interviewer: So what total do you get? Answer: 257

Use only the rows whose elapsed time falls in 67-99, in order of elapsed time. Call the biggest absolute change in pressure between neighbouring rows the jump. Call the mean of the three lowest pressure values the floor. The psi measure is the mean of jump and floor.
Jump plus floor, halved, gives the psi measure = 66.8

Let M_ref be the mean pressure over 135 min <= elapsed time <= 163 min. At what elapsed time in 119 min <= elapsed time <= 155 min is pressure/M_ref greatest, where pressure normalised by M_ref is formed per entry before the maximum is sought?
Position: 133.0 min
